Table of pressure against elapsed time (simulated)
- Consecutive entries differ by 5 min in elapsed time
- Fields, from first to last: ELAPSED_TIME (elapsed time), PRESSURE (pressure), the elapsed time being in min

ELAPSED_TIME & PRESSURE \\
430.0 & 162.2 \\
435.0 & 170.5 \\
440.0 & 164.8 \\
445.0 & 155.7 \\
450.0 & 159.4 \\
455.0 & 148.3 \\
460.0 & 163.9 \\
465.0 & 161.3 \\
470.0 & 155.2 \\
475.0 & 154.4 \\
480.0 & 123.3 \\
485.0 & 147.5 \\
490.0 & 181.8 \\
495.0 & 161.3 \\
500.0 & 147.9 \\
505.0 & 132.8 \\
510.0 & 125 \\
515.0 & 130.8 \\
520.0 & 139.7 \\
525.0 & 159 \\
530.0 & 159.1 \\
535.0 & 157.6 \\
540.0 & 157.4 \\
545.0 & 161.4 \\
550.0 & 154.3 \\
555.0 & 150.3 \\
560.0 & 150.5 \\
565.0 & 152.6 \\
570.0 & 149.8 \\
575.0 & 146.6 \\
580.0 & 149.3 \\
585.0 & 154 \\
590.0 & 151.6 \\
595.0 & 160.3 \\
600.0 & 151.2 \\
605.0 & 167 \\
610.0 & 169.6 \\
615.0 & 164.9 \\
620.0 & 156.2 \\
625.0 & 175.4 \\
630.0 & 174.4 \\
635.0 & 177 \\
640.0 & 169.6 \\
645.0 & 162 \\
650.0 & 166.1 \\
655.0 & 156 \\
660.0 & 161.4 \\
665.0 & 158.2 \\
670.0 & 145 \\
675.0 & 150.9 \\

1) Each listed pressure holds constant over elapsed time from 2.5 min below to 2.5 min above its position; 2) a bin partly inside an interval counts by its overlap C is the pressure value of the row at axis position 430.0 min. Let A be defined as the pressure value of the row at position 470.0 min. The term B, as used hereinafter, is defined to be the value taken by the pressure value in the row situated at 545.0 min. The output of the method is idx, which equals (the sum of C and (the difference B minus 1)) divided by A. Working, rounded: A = 155.2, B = 161.4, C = 162.2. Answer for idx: 2.08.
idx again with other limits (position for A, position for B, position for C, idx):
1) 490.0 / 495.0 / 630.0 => 1.84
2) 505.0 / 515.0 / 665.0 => 2.17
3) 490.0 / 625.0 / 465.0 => 1.85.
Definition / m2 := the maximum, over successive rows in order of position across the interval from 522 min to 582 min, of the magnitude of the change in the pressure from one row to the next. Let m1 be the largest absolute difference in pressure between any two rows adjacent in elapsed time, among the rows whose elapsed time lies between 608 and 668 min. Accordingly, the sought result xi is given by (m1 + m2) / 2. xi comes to 13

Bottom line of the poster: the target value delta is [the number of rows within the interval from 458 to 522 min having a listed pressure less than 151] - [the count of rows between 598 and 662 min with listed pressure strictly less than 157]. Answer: 4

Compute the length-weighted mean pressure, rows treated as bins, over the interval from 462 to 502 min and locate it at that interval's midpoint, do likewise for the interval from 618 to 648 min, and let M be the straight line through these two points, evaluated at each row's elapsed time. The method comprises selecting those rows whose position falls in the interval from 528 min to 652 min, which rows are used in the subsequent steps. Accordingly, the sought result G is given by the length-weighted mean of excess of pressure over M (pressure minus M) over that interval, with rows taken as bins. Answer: -5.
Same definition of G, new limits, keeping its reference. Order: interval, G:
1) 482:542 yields -8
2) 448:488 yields -1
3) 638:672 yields -12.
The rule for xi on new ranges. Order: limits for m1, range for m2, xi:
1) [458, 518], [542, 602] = 22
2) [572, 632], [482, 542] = 27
